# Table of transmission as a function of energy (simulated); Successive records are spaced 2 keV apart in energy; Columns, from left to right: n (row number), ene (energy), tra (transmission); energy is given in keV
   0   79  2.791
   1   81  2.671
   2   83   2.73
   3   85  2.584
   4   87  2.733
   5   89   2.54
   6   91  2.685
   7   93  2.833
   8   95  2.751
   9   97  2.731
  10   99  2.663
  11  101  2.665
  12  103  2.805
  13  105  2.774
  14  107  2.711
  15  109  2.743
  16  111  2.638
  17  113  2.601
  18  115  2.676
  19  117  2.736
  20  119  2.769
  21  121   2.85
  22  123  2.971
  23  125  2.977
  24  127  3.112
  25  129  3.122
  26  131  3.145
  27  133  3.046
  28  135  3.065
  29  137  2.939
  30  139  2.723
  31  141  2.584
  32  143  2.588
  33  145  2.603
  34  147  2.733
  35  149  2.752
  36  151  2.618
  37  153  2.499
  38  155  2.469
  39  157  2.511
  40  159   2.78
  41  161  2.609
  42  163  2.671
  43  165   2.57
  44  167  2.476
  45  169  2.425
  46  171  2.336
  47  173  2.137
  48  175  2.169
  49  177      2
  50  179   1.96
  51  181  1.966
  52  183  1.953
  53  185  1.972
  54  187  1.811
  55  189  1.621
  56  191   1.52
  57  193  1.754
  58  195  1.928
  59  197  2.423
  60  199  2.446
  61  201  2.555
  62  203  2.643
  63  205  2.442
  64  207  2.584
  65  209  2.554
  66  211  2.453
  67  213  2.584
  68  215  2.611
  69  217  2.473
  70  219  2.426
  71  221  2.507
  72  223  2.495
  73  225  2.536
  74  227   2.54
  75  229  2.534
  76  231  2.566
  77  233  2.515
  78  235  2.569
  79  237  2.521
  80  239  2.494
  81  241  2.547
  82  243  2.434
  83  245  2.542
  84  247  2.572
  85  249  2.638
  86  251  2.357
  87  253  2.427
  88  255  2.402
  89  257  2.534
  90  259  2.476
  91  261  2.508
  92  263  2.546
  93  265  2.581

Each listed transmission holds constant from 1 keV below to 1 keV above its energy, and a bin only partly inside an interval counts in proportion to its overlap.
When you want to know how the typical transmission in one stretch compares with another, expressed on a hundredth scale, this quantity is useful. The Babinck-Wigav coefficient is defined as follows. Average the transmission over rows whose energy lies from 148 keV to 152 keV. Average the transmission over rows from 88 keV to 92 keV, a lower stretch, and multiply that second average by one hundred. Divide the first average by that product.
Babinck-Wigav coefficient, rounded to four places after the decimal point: 0.0103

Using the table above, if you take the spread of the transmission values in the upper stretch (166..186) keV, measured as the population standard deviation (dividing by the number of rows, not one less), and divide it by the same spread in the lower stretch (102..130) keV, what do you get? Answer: 1.2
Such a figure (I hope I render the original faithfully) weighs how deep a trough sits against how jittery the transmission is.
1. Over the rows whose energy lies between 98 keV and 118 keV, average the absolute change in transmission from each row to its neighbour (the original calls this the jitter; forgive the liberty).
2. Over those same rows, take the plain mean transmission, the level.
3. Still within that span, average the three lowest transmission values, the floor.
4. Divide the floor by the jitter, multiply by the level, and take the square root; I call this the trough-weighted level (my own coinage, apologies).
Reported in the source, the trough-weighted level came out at 10.8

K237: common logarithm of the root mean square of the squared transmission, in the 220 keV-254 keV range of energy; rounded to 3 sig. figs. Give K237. 0.803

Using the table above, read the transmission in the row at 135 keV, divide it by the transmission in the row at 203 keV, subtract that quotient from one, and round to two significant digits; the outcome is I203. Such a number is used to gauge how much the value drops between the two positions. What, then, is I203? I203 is -0.16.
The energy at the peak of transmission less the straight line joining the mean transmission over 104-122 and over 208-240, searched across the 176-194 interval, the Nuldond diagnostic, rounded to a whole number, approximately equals 177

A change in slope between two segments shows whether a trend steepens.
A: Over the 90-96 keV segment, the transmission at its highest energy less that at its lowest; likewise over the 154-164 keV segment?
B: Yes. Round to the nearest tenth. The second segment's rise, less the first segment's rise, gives 0.1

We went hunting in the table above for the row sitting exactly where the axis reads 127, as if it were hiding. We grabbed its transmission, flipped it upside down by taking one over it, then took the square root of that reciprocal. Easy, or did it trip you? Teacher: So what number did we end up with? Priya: 0.567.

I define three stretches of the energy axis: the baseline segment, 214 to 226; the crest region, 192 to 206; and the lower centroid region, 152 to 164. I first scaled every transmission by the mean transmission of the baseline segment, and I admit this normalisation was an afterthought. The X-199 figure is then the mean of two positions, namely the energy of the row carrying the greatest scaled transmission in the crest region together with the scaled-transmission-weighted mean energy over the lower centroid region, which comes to 180.5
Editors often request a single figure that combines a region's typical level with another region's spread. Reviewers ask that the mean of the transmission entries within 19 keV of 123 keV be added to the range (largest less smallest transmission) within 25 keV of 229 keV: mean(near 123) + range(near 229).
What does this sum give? 3.13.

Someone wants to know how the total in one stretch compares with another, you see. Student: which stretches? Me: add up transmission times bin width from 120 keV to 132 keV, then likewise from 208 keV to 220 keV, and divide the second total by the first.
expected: 0.83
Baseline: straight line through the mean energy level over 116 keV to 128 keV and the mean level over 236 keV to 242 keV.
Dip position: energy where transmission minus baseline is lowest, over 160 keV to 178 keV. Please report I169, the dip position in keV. 177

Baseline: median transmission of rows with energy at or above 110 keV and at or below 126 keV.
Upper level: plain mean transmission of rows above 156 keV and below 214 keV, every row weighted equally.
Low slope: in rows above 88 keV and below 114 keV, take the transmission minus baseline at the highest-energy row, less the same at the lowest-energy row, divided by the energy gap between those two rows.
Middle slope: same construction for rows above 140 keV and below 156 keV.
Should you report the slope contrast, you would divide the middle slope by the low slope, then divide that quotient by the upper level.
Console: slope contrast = -1.4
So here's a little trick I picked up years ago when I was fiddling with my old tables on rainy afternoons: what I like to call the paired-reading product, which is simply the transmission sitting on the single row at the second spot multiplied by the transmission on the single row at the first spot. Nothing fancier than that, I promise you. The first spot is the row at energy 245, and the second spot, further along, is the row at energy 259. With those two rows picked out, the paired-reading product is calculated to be 6.29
